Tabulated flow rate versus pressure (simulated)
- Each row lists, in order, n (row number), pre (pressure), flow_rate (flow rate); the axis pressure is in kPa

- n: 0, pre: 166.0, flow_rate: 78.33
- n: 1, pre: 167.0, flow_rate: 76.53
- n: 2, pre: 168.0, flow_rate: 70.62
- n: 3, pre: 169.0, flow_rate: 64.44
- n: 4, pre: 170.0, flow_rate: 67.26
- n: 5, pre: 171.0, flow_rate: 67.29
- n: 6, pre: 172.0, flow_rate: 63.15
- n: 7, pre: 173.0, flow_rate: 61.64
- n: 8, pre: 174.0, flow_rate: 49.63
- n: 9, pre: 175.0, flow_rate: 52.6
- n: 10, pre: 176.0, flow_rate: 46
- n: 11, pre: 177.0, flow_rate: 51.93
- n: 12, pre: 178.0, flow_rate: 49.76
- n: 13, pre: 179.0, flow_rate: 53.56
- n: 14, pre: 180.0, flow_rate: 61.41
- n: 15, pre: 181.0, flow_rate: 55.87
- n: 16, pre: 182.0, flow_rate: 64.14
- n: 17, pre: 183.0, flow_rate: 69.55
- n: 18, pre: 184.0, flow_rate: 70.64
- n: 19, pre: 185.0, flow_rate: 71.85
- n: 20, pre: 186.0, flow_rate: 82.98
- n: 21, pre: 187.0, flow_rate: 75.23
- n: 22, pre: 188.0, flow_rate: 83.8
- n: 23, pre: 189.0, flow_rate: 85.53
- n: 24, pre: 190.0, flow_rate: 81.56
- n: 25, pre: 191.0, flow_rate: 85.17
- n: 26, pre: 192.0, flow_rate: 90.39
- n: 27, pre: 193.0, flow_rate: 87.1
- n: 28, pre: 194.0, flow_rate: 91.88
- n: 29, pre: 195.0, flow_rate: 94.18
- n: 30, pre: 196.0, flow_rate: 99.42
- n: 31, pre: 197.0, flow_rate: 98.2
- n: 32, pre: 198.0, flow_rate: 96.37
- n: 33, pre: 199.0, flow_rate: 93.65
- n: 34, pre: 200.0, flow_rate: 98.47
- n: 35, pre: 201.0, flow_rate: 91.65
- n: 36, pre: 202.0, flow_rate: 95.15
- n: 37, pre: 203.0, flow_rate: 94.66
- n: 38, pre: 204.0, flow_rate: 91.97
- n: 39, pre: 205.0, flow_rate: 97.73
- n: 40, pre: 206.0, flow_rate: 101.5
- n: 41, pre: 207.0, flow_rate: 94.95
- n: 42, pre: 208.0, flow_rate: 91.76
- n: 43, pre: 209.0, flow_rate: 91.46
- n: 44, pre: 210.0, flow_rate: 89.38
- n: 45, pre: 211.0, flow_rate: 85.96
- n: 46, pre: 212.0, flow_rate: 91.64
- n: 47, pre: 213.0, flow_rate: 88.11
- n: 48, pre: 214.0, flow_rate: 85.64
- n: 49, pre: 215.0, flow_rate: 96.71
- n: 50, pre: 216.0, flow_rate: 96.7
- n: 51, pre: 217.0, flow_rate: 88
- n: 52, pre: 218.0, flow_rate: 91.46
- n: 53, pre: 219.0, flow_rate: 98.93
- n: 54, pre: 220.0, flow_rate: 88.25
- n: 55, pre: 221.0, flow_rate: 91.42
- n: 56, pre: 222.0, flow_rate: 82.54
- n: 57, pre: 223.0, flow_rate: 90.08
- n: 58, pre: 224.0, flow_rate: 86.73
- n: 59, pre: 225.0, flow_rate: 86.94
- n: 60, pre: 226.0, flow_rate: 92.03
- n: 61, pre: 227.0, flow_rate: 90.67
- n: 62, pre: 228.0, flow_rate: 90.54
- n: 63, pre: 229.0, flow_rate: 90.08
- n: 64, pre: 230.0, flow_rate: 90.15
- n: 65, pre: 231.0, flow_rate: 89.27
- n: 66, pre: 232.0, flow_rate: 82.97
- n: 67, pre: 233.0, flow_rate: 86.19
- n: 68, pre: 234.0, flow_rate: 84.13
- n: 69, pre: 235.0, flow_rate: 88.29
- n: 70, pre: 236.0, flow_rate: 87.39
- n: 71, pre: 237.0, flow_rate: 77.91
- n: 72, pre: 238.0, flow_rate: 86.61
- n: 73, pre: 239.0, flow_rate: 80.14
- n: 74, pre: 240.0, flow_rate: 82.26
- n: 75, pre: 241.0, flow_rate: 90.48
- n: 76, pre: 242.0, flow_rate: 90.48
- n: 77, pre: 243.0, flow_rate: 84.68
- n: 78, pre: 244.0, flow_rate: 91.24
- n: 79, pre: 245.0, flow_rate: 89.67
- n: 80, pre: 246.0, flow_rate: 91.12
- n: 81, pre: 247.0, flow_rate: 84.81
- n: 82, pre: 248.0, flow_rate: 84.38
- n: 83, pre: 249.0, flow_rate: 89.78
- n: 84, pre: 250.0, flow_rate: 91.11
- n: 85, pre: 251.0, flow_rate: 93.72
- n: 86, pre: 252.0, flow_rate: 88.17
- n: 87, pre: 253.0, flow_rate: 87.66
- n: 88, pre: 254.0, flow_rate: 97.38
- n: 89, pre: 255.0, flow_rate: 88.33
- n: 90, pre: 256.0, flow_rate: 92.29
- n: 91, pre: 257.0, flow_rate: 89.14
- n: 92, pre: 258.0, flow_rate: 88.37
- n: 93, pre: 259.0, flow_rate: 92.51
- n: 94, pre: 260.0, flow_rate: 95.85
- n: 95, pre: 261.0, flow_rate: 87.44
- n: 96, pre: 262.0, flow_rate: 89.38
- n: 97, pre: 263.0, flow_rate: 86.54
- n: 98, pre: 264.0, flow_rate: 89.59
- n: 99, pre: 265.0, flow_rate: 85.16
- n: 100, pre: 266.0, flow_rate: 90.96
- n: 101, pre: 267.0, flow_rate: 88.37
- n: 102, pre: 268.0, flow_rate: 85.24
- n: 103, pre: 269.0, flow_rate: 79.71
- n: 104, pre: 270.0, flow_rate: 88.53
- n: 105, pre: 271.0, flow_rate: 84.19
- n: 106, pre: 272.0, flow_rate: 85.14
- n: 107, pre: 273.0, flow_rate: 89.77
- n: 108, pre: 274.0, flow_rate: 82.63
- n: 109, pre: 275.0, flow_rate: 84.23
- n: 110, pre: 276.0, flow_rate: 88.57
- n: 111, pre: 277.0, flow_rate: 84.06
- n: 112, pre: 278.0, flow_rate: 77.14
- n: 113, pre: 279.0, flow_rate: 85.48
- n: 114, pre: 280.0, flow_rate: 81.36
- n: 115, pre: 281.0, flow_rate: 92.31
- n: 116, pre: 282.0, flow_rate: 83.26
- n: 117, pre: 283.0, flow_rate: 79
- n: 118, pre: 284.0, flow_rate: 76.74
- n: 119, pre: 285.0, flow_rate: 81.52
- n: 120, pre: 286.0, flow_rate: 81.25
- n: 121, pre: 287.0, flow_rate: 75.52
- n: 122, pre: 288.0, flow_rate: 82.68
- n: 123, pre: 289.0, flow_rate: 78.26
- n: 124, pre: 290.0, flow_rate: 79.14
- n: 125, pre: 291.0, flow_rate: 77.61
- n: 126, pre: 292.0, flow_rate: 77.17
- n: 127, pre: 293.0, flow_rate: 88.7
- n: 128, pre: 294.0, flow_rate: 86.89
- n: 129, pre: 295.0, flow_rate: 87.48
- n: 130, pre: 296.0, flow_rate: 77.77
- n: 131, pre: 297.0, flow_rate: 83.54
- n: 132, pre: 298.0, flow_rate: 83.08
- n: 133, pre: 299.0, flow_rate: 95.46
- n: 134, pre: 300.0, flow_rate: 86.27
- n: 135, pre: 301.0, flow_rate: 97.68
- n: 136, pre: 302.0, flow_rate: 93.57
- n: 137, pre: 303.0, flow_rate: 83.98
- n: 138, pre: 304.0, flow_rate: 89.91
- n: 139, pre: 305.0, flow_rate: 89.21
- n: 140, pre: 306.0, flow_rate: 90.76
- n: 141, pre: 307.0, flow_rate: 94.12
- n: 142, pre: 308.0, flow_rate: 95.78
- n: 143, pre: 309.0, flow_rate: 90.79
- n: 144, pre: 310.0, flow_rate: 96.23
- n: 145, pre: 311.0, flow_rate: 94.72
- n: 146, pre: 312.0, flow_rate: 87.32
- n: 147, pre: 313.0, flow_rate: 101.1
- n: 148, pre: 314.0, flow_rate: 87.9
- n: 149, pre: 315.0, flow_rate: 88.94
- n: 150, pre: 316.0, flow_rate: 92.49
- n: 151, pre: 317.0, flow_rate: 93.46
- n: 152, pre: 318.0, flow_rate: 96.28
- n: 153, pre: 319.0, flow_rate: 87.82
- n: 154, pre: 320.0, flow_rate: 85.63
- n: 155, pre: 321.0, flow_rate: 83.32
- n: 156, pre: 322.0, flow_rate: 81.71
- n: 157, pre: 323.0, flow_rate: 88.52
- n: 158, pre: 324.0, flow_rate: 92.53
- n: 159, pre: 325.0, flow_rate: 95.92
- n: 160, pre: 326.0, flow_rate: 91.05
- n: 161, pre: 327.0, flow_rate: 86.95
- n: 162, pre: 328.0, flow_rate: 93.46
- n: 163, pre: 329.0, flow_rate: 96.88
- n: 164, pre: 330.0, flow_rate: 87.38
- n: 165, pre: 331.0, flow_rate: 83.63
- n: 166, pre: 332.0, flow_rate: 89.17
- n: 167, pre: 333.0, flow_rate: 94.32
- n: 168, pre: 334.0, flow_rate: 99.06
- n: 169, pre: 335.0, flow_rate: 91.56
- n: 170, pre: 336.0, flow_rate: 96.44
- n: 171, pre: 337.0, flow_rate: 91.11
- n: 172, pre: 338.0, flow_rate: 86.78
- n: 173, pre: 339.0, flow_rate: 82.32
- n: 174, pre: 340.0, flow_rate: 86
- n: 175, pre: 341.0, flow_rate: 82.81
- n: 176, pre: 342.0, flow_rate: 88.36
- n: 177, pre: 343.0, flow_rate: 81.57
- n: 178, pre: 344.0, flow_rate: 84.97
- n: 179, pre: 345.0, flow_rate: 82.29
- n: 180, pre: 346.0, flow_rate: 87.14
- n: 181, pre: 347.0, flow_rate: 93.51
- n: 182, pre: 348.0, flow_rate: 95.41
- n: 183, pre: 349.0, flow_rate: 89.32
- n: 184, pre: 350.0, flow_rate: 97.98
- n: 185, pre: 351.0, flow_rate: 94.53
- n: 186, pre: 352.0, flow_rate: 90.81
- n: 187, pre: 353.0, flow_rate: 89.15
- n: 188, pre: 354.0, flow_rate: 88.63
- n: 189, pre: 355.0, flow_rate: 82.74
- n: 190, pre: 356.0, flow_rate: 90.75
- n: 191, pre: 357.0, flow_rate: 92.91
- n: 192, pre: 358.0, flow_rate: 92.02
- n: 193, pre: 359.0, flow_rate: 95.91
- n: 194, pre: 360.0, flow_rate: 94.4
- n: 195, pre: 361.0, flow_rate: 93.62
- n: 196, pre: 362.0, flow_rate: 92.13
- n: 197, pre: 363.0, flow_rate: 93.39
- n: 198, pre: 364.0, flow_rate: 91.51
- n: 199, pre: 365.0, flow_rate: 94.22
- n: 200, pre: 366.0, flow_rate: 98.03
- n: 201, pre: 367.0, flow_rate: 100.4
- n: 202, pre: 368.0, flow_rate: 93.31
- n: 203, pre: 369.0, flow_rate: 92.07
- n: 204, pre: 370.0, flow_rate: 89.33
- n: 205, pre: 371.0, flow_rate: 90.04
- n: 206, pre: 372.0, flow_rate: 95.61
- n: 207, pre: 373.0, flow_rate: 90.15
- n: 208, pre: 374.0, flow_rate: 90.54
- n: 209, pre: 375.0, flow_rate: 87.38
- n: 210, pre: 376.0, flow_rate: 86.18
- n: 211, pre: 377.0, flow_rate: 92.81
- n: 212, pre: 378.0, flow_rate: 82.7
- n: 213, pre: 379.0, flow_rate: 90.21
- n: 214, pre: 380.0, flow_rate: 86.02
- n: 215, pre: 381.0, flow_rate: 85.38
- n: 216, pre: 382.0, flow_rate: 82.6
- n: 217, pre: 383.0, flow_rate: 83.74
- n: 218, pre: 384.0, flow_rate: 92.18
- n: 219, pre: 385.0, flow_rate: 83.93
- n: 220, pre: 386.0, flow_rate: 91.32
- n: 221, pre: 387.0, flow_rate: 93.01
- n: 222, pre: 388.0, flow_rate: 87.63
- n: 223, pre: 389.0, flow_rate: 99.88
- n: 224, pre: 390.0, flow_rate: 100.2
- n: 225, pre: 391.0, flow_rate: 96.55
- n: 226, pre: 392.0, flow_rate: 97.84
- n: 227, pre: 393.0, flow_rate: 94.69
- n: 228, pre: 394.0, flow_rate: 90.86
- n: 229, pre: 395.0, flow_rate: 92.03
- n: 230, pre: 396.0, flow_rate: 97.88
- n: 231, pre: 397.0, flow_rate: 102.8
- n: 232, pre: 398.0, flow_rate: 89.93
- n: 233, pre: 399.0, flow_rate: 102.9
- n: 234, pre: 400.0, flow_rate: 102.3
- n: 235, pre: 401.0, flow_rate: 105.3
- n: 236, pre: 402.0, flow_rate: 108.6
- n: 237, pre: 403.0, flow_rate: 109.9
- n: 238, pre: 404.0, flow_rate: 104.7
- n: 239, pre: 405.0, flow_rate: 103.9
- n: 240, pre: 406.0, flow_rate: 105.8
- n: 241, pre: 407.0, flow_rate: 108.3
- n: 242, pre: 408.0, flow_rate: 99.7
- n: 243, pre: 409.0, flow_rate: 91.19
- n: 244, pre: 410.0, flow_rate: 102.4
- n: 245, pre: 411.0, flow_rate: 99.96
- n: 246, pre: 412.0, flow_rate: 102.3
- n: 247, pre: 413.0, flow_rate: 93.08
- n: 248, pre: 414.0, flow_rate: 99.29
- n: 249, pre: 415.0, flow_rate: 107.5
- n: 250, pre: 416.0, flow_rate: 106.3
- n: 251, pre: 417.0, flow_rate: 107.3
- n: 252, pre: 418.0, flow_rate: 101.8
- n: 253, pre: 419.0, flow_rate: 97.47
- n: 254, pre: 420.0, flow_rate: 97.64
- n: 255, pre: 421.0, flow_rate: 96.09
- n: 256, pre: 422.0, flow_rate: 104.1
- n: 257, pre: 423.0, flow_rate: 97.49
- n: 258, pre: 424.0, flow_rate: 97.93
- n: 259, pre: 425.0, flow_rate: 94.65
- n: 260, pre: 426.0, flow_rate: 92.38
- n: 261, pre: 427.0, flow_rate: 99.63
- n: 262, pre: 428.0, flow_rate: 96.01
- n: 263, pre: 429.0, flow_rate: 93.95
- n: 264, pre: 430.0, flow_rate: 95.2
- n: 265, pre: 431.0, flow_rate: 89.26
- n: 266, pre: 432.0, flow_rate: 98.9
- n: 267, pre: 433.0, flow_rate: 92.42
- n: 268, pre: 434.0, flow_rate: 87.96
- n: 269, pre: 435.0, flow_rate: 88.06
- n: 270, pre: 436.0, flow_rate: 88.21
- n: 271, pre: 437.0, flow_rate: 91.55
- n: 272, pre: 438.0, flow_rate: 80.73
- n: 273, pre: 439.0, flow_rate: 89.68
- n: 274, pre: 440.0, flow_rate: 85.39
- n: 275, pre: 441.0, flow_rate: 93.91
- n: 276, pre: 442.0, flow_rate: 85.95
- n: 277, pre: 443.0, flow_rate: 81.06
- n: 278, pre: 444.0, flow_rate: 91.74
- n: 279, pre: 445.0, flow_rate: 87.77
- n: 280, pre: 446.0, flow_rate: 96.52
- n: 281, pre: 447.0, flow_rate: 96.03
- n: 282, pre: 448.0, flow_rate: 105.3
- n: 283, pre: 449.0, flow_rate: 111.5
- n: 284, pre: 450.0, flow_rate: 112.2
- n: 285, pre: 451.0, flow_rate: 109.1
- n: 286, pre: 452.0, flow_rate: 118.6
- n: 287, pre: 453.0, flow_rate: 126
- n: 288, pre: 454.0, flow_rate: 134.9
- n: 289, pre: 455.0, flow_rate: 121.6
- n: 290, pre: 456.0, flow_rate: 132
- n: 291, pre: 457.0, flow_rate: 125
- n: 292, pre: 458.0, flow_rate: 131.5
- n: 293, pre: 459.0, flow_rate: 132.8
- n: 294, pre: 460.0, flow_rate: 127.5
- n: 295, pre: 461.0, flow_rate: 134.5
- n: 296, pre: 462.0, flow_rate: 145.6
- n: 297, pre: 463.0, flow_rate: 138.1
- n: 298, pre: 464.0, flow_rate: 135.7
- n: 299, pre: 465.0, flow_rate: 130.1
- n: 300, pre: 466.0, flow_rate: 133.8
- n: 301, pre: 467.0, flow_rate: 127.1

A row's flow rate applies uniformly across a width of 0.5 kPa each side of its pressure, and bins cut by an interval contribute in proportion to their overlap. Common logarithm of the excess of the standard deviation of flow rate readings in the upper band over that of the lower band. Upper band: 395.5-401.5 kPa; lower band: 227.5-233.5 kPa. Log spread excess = 0.4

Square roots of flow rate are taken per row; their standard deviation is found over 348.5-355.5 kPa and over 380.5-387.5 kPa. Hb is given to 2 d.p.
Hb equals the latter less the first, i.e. -0.01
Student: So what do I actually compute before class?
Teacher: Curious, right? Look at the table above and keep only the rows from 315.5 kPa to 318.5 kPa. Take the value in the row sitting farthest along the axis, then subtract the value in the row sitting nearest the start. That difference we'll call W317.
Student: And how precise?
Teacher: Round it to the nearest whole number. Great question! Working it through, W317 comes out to 4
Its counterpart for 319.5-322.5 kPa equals -4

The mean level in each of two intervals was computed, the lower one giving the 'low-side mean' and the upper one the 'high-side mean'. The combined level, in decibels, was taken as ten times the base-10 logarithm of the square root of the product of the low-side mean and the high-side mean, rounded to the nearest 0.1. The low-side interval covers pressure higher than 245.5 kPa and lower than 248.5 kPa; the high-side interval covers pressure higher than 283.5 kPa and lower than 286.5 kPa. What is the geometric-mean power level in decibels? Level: 19.2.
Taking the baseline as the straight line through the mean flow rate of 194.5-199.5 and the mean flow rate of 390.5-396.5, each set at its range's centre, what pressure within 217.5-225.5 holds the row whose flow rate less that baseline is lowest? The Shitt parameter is 222.0 kPa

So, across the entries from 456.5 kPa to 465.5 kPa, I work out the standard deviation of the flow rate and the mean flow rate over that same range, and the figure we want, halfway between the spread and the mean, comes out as 70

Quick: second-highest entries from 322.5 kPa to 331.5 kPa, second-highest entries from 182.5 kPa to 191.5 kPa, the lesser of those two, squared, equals 7254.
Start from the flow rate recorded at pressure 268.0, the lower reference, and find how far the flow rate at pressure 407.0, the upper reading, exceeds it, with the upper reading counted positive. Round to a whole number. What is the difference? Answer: 23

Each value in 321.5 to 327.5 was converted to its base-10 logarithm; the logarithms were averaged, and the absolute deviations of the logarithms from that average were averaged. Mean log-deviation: 0.018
